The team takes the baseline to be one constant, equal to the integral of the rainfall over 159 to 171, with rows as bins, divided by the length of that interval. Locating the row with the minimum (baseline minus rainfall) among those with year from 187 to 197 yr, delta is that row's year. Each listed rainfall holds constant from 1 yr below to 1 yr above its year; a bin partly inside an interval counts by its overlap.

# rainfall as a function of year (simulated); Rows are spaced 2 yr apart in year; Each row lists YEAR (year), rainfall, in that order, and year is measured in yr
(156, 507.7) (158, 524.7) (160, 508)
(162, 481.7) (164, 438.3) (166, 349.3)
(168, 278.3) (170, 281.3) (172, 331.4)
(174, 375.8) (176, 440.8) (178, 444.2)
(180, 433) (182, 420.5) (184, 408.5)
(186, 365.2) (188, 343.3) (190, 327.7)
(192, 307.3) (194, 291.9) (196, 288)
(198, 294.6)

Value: 188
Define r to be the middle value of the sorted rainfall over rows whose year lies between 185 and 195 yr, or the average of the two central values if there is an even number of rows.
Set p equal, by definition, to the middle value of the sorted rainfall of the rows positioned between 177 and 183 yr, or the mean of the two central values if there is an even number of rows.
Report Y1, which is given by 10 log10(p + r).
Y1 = 28.8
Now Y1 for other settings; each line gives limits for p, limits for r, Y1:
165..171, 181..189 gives 28.2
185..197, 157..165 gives 29.1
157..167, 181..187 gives 29.5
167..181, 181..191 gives 28.7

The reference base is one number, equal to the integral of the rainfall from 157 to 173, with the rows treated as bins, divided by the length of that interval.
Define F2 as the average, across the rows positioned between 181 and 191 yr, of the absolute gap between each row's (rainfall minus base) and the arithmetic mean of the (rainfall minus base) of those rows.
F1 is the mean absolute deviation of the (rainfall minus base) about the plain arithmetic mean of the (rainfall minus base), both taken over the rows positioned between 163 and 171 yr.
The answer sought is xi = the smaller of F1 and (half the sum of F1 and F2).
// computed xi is 45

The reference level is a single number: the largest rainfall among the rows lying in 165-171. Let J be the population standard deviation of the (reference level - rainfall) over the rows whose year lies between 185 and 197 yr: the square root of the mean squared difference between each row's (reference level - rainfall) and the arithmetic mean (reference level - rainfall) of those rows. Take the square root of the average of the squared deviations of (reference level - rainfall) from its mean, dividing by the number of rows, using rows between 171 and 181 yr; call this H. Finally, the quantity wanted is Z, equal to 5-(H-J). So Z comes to -12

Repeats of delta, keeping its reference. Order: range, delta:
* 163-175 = 164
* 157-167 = 158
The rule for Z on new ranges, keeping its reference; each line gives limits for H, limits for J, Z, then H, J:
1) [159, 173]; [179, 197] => -30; 87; 53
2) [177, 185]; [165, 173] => 23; 13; 31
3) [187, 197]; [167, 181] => 52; 21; 68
